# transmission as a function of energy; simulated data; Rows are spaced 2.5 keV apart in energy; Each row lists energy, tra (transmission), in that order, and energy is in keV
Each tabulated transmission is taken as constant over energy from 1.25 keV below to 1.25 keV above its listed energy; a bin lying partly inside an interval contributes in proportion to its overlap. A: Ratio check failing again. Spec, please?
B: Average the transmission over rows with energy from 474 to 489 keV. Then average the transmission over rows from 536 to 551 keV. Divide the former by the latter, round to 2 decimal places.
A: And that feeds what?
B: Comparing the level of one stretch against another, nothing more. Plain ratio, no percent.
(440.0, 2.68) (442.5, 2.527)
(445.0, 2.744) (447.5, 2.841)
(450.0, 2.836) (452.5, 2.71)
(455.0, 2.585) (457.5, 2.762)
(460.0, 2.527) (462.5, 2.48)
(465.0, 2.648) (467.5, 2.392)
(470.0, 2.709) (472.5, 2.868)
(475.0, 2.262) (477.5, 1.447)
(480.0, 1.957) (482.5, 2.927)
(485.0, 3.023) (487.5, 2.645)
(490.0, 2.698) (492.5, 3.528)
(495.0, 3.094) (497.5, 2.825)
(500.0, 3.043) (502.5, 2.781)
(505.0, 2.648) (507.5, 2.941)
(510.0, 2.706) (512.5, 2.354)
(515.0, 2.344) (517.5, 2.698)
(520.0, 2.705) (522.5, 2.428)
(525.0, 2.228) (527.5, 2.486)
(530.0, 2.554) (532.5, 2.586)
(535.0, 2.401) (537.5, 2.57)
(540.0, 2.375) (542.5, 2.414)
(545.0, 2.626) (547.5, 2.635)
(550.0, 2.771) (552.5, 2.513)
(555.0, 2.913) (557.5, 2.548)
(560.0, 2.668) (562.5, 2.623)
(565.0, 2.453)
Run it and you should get 0.93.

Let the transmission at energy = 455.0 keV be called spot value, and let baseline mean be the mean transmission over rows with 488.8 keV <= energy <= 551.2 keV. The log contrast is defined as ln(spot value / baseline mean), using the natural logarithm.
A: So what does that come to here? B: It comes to -0.03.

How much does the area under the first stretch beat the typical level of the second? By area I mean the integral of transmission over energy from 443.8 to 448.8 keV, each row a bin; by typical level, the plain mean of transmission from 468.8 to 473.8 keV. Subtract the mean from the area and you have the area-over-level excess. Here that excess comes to 11.2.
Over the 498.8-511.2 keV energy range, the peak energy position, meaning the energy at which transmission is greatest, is 500.0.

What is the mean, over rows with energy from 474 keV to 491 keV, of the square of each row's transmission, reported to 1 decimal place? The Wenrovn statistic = 6.1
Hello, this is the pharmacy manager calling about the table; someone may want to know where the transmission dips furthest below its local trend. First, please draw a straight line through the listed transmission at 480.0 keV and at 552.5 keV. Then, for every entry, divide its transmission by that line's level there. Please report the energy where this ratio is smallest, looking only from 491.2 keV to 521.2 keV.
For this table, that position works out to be 515.0 keV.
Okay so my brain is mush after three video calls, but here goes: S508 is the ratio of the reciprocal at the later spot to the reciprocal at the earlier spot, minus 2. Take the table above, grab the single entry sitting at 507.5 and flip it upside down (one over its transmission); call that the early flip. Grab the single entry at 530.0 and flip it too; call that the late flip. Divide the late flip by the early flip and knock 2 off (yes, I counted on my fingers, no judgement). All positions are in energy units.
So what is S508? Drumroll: -0.85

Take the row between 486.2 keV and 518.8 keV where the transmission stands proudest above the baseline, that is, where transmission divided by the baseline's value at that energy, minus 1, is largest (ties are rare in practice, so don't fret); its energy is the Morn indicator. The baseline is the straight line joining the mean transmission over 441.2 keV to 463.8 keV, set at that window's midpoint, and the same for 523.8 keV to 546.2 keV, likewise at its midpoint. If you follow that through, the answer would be 492.5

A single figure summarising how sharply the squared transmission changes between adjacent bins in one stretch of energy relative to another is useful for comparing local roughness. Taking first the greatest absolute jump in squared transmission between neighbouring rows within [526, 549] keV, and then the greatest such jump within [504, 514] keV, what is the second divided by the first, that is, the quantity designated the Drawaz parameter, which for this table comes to 1.67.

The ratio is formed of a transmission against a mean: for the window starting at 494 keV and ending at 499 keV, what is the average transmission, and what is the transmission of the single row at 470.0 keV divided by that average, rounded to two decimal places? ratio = 0.92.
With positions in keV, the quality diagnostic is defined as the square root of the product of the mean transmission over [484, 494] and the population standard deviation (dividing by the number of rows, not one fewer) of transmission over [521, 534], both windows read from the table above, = 0.61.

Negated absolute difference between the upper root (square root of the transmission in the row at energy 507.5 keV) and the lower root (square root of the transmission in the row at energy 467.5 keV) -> -0.17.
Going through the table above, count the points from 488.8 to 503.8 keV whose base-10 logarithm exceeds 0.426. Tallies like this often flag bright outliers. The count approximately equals 6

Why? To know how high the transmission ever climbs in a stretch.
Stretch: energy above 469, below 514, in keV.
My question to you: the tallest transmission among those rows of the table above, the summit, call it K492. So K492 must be 3.528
